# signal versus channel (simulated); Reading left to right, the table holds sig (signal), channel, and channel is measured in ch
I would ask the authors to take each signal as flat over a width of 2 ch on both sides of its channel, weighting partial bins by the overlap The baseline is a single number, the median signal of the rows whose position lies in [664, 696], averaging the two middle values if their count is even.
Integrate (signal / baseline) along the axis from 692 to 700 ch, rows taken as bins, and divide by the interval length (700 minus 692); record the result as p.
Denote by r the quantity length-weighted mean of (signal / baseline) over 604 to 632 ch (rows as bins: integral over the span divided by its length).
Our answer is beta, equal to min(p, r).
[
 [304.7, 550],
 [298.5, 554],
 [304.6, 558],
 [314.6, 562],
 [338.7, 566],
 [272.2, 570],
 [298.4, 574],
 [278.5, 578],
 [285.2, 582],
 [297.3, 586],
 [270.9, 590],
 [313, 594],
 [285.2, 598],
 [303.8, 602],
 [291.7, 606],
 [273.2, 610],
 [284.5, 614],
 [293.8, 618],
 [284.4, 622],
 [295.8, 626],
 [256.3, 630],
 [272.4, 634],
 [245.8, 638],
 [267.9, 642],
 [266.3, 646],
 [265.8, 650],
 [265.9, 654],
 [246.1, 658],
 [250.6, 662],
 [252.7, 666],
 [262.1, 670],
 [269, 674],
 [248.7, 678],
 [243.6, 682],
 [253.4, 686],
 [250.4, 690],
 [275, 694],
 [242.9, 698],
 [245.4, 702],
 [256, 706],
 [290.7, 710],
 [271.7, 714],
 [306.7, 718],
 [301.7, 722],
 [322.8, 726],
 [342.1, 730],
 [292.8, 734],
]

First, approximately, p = 1.02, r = 1.12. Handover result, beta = 1.02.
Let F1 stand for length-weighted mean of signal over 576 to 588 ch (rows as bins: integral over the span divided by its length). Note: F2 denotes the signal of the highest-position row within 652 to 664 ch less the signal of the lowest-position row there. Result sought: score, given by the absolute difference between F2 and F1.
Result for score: 302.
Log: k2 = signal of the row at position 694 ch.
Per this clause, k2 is 275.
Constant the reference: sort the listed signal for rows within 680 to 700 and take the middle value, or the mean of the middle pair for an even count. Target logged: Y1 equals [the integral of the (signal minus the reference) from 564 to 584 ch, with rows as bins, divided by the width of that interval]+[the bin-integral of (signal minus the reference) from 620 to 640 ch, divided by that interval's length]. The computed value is 65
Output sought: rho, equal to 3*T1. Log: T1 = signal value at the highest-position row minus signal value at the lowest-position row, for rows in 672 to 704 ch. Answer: -71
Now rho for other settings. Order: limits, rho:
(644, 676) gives 8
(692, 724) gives 80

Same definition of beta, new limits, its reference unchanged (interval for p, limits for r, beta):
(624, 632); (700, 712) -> 1.04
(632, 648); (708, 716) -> 1.04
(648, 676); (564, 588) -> 1.02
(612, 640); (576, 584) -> 1.09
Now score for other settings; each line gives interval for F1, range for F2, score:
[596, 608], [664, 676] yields 277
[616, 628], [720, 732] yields 251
